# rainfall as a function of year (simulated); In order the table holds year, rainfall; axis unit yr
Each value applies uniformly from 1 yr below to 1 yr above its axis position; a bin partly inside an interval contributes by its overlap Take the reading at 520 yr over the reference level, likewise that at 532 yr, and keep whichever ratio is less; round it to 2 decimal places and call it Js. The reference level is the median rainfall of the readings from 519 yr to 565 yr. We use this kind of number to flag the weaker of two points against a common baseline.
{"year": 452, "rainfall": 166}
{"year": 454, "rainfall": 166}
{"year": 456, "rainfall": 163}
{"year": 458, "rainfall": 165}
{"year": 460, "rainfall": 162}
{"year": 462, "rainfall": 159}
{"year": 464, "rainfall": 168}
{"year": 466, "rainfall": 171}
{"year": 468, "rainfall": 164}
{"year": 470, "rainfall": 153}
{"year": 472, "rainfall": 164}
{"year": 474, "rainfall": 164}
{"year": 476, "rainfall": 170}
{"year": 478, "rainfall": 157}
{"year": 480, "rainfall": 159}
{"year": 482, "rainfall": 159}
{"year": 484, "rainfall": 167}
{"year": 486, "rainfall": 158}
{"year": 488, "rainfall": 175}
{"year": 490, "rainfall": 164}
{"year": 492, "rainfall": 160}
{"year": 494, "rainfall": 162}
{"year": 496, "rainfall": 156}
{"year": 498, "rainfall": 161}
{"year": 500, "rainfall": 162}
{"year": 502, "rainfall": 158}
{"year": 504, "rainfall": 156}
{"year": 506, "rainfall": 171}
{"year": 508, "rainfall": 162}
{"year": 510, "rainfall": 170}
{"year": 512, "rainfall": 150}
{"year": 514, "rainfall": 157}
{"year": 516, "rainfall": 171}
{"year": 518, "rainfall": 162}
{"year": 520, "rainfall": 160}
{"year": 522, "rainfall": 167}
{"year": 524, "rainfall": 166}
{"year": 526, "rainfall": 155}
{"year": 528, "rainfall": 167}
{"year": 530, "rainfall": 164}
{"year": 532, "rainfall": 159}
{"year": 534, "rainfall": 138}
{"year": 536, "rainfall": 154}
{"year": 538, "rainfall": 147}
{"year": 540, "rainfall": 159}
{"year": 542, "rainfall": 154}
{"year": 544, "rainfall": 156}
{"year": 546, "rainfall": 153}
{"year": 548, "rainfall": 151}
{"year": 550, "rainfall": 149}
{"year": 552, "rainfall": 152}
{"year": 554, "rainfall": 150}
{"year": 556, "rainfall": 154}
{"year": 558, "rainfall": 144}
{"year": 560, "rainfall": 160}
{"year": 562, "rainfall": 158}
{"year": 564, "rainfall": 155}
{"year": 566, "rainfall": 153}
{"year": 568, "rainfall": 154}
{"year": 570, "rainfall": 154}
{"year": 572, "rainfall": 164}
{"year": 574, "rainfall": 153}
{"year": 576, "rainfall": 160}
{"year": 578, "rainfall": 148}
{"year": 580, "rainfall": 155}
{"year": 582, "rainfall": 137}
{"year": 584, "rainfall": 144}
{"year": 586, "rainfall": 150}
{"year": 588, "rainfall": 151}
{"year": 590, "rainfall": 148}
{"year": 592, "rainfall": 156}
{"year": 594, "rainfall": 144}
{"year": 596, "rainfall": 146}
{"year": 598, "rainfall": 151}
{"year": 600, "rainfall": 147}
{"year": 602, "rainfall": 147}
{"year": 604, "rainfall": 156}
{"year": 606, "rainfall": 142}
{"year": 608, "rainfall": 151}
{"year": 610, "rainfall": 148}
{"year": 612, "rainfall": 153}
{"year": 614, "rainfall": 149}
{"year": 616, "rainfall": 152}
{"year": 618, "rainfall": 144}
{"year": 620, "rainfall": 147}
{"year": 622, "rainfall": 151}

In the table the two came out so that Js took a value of 1.03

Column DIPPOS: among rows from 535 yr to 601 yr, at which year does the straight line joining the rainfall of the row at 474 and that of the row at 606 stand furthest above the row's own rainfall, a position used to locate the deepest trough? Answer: 582 yr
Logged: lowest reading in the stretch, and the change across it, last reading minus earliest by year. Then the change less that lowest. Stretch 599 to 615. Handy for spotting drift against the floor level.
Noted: -140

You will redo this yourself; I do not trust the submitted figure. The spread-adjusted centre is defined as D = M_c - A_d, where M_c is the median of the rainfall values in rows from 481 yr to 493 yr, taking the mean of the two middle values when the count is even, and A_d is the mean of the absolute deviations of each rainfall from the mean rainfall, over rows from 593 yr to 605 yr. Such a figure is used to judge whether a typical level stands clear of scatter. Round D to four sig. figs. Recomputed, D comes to 158.7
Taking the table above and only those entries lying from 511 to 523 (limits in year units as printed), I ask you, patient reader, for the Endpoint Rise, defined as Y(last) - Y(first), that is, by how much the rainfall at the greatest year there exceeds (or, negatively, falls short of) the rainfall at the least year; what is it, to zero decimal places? 17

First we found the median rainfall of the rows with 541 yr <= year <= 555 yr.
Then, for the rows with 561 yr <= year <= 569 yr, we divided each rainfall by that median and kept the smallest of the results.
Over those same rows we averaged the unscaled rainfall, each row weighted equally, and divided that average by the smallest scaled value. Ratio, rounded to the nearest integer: 154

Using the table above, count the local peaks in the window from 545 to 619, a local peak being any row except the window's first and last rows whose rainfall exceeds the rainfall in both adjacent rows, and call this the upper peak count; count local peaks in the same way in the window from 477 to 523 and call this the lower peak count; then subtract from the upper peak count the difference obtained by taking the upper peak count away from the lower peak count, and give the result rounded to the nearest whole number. 19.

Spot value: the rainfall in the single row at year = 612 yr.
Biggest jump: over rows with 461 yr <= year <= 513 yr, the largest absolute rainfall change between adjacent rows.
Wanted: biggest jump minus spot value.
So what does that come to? -133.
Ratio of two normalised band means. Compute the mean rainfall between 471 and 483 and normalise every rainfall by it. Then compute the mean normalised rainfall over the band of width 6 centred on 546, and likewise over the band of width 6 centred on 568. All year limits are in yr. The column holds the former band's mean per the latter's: 1.00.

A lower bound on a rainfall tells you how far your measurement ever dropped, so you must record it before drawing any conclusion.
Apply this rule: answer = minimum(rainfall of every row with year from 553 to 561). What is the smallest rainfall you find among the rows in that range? 144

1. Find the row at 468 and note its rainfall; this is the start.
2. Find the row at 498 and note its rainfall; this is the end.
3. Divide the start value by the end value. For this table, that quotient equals 1.02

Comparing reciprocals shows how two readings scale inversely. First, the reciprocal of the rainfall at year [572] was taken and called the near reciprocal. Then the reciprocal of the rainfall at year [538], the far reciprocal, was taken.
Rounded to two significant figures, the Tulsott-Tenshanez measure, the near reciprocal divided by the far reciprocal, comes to 0.90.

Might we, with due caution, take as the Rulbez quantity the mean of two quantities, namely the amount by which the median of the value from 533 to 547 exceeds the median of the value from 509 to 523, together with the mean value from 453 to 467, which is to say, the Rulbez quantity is 78.4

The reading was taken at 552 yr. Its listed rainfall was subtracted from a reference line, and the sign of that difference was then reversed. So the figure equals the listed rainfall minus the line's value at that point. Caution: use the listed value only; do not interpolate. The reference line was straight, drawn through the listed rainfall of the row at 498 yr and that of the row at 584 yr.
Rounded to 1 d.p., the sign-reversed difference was 1.7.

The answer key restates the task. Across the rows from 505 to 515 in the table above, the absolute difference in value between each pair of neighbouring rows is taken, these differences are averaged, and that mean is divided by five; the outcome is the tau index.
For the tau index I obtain 2.2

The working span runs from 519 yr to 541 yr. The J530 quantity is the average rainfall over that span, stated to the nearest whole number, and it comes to 158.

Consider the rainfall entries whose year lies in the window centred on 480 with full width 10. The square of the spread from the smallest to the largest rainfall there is 169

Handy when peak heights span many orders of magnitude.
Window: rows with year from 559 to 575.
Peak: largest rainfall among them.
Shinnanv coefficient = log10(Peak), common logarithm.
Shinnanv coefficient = 2.21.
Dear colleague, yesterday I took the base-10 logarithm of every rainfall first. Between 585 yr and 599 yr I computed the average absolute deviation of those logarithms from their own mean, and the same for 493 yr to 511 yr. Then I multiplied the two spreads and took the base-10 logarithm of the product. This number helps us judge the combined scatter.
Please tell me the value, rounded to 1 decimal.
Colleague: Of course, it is -4.1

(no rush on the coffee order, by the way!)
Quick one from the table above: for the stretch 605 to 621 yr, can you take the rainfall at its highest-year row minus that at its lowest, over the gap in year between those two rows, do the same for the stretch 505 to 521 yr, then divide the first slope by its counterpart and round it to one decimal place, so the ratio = -0.5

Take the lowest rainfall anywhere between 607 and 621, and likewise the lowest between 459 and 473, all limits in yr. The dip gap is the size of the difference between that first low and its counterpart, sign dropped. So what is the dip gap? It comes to 9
